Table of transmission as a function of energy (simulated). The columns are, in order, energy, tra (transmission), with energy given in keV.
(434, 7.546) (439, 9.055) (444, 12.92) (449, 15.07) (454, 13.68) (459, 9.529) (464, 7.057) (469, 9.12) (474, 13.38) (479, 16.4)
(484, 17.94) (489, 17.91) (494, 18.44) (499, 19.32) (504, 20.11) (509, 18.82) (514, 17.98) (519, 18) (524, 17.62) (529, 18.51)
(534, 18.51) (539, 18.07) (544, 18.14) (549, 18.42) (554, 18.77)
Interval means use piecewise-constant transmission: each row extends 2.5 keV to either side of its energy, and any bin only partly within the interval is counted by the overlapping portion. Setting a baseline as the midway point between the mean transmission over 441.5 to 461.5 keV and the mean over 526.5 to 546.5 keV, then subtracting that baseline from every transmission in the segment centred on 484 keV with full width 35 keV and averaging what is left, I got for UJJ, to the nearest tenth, 0.5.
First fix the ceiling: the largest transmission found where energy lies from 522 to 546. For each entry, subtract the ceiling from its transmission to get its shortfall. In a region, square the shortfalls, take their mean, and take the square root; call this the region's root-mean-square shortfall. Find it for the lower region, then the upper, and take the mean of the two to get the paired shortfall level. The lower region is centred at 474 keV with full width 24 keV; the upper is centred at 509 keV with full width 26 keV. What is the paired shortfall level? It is 3.98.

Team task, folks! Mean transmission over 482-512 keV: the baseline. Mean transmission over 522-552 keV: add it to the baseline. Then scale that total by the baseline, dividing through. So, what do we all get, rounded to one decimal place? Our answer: 2.0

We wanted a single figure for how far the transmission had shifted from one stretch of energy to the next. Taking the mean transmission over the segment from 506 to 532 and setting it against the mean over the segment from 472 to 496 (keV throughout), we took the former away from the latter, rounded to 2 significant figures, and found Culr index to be -1.4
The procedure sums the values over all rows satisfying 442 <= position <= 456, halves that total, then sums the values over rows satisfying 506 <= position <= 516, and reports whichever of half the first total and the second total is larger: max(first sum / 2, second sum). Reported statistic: 37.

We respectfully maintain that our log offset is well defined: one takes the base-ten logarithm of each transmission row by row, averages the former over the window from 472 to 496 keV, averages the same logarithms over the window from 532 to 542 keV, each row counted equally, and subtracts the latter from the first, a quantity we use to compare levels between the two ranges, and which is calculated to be -0.04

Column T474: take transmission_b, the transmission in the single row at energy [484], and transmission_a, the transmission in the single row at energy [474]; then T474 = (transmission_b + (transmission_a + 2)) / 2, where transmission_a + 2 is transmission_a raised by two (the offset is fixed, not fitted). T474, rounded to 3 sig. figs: 16.7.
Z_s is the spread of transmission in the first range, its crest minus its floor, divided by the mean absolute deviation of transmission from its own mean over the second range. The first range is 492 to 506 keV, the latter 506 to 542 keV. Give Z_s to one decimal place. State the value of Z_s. 4.9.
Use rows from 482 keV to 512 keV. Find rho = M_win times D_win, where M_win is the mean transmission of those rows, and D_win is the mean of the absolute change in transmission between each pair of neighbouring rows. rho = 13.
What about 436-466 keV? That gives 31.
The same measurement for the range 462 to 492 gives 30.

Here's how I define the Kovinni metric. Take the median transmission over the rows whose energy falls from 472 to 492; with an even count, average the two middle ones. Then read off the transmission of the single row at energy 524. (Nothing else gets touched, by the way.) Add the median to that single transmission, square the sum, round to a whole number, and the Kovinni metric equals 1209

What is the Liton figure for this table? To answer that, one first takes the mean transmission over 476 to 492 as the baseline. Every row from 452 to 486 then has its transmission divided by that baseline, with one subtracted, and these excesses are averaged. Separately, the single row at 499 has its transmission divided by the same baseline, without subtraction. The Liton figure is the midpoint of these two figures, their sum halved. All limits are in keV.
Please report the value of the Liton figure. 0.41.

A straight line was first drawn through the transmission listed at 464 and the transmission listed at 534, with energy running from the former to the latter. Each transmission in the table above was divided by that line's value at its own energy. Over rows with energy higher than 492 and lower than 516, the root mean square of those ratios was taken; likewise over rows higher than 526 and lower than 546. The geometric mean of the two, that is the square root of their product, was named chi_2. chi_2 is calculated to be 1.17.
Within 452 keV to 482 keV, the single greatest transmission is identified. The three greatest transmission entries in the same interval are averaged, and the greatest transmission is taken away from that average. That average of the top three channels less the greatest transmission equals -1.9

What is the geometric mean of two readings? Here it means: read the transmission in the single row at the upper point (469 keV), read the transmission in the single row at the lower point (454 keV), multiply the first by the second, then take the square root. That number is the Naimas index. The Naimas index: 11.2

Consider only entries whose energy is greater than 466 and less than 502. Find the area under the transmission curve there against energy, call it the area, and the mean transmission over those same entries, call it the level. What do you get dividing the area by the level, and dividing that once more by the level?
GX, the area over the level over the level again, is 2.2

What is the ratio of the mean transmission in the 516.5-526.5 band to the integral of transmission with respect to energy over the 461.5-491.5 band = 0.0435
